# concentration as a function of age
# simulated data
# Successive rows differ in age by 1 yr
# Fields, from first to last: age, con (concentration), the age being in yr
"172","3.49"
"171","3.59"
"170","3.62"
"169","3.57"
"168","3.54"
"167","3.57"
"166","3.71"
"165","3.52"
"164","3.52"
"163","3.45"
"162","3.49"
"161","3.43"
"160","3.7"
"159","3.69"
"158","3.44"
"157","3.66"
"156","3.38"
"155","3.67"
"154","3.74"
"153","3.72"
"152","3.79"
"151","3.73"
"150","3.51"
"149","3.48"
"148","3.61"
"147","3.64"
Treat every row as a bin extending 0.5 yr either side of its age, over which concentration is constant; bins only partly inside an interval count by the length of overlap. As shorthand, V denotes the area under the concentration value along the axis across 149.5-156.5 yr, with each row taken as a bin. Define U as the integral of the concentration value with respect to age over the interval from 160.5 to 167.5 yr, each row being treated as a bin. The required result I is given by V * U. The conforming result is 631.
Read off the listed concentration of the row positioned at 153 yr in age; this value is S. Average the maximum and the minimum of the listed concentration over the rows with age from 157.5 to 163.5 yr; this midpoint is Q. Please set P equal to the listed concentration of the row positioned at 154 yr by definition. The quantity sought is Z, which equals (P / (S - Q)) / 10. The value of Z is 2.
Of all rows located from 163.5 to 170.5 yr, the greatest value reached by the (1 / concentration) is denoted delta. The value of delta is 0.284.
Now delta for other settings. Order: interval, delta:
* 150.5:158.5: 0.296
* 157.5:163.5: 0.292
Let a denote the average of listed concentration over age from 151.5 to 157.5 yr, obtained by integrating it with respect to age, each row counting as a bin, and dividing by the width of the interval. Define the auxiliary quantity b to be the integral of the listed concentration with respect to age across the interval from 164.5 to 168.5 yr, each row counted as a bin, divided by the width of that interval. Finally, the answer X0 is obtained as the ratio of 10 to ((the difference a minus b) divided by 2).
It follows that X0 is 267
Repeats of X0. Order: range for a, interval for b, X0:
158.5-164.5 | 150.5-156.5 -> -160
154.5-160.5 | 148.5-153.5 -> -357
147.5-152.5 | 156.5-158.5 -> 270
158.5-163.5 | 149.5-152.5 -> -160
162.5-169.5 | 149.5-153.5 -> -150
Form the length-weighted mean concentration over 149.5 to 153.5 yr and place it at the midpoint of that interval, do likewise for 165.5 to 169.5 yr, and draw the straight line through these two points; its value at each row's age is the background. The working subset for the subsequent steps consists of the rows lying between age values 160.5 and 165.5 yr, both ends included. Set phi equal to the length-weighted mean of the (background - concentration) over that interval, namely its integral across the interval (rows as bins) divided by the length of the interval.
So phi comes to 0.14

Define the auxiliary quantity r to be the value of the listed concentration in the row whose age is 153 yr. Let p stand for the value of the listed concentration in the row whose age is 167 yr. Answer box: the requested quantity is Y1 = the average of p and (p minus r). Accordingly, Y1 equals 1.71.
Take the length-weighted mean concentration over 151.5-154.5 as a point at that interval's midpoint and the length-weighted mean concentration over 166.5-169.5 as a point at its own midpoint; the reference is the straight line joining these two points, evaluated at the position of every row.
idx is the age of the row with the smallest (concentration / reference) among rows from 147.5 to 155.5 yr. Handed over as 149 yr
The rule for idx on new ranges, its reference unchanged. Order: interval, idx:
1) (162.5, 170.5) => 163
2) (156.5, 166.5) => 158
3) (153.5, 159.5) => 156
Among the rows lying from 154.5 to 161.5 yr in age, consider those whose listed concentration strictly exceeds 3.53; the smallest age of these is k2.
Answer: 155 yr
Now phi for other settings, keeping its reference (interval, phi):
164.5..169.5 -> 0.02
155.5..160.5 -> 0.08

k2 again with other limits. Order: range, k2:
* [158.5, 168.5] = 159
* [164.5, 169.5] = 166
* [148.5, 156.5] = 151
